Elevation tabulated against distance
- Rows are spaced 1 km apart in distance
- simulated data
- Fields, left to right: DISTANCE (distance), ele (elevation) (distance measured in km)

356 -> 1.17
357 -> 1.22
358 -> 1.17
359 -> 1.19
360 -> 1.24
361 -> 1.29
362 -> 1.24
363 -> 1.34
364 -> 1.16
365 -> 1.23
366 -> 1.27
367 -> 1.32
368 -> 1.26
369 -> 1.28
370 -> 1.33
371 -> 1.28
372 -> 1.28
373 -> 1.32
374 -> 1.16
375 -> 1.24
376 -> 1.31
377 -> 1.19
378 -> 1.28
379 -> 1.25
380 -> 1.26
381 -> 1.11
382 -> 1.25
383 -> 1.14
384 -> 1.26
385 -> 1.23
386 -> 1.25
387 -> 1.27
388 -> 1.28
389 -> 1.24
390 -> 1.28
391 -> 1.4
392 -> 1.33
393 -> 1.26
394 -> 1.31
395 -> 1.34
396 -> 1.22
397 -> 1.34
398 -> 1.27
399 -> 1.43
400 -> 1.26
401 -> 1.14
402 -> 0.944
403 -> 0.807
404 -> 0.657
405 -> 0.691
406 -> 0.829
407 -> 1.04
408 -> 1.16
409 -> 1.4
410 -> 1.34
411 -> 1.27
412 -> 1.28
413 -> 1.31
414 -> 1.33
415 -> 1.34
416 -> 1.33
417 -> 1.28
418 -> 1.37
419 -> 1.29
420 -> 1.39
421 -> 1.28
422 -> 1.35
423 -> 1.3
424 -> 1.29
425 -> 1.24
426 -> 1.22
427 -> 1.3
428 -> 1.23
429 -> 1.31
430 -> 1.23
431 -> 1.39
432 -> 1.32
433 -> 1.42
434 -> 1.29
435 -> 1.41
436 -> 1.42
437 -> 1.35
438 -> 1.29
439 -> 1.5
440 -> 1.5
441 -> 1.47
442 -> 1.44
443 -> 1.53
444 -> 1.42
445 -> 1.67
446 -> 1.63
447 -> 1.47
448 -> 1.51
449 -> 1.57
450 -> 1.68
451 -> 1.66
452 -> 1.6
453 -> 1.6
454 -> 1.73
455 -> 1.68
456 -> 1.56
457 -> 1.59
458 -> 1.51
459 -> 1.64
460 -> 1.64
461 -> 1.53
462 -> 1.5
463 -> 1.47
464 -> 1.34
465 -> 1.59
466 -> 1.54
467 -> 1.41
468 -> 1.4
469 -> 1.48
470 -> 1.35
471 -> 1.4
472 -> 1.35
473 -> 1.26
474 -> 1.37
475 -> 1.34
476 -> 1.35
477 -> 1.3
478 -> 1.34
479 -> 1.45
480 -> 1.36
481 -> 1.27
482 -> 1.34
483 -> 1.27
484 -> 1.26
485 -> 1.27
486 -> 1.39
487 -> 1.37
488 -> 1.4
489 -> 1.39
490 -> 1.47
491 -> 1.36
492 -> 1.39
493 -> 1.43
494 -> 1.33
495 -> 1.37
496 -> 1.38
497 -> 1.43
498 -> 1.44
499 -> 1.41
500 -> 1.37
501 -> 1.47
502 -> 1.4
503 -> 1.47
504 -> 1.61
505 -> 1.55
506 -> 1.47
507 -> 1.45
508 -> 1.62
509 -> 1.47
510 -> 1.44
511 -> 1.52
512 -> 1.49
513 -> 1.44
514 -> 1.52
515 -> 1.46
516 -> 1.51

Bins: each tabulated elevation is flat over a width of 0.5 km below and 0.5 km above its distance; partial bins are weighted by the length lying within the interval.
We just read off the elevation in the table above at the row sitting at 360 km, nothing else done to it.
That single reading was 1.24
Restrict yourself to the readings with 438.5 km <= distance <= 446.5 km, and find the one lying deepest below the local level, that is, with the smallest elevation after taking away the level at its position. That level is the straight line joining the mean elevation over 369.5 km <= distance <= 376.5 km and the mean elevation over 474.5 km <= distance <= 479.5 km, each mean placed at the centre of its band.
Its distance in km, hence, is 444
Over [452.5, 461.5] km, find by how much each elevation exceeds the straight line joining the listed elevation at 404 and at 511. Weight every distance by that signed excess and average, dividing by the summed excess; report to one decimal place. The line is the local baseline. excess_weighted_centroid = 456.8 km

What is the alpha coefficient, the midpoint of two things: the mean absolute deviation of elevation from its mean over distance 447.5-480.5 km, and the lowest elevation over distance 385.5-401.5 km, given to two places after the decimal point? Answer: 0.63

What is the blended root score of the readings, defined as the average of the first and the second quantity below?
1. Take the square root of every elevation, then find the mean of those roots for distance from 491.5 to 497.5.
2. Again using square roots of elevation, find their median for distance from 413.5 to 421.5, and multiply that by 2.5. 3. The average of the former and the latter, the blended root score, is 2.031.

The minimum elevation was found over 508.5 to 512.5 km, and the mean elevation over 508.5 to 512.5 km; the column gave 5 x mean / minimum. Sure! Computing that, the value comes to 5.14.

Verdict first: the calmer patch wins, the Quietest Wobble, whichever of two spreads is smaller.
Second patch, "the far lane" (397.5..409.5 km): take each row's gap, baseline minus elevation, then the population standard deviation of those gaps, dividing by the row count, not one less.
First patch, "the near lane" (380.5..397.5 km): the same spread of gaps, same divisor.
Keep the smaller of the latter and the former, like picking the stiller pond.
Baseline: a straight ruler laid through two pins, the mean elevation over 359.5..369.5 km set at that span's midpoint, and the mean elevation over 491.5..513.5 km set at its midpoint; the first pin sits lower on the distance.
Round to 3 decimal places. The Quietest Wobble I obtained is 0.065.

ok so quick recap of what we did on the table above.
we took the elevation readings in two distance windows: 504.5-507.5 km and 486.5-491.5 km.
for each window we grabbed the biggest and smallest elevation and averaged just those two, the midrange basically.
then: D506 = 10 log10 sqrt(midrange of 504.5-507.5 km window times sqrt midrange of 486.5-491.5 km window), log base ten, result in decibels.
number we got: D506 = 1.26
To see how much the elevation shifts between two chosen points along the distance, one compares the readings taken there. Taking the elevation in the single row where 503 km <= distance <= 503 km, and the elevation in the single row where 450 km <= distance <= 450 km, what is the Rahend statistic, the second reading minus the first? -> 0.21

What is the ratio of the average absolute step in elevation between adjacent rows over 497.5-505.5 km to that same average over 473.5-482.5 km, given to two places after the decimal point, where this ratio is 1.19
